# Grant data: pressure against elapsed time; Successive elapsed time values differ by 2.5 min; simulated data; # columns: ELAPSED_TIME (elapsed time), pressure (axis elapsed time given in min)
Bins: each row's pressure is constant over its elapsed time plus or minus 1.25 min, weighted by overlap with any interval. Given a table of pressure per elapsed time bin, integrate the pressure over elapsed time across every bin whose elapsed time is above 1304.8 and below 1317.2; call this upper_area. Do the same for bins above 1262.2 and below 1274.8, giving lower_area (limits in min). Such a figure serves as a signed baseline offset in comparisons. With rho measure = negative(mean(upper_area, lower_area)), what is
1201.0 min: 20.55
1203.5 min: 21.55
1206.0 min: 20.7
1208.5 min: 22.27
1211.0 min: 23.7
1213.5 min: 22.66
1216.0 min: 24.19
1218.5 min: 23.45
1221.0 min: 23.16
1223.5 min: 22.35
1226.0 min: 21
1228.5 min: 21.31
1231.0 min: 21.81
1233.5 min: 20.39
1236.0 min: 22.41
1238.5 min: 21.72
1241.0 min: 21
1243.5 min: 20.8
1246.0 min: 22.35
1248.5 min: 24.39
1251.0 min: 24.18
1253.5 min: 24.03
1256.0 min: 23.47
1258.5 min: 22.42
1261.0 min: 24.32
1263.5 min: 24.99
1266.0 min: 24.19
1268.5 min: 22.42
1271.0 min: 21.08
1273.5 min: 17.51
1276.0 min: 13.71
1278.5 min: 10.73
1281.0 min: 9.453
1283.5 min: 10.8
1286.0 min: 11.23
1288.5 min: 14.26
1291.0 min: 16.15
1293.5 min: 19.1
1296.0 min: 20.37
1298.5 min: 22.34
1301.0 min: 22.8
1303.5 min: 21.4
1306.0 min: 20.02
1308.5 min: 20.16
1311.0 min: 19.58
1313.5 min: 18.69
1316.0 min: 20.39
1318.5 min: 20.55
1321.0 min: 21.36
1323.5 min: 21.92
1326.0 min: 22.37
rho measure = -261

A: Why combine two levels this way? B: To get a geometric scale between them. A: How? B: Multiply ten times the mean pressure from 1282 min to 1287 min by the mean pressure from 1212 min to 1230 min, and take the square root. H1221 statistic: 50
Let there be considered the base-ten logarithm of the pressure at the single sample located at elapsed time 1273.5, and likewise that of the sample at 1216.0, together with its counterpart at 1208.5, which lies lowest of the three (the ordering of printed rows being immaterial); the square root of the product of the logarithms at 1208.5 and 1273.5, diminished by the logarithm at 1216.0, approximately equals -0.09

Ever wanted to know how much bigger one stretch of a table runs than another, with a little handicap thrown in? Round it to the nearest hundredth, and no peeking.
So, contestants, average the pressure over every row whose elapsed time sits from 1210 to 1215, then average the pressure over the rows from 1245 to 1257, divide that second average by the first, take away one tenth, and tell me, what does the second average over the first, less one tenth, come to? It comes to 0.92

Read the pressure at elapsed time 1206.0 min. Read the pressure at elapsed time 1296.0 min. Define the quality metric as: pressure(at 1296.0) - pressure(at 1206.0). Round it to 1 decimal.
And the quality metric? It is -0.3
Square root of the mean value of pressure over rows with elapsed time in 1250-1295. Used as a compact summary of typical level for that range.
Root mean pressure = 4.31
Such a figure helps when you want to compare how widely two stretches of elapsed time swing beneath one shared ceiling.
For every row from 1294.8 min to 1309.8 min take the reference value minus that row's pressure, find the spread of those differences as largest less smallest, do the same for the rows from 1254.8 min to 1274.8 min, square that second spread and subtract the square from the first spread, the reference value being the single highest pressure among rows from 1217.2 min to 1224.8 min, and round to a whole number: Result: -53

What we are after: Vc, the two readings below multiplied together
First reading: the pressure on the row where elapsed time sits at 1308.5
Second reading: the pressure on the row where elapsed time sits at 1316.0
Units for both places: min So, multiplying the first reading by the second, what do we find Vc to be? 411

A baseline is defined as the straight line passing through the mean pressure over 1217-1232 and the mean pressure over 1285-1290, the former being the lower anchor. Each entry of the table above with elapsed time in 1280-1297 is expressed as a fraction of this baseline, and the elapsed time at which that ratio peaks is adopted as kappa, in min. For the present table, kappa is 1296.0 min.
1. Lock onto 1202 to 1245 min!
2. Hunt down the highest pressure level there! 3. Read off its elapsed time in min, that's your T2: 1216.0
